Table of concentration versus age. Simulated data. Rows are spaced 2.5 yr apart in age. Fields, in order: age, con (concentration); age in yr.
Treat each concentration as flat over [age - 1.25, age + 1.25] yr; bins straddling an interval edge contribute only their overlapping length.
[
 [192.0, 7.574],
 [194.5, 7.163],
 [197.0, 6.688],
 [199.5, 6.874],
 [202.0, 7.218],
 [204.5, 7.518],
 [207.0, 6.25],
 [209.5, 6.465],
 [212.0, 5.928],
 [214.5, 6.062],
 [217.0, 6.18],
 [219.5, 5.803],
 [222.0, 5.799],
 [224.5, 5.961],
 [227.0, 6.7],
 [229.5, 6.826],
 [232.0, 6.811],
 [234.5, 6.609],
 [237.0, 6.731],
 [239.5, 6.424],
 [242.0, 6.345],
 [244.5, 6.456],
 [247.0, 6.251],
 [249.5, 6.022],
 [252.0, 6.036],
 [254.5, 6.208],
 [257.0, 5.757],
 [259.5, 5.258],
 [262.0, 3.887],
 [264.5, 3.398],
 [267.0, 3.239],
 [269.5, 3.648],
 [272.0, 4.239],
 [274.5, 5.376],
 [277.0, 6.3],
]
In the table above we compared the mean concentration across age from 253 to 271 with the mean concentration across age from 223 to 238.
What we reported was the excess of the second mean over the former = 2.1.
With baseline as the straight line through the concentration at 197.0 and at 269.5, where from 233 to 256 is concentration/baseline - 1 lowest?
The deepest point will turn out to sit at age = 234.5 yr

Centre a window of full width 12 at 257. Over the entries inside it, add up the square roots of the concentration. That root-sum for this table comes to 11.6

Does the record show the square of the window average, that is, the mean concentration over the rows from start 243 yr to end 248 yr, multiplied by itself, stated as 40.4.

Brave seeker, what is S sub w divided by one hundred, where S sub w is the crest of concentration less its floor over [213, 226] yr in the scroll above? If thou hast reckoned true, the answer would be 0.004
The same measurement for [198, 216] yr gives 0.016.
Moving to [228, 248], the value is 0.006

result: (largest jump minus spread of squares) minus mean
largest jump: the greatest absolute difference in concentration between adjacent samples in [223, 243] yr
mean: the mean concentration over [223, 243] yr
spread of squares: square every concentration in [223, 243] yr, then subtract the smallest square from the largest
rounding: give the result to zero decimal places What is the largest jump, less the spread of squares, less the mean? -17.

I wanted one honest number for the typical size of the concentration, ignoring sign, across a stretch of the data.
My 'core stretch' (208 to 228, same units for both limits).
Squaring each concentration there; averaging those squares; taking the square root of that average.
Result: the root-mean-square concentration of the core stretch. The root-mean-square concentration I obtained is 6.1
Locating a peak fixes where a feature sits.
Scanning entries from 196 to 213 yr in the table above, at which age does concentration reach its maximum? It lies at 204.5 yr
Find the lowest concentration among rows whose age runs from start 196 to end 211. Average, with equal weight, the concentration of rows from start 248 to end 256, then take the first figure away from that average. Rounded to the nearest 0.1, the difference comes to -0.2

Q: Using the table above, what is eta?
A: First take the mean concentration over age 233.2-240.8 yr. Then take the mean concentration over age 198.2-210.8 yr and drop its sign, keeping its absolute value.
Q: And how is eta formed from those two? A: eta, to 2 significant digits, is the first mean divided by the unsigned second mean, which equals 0.96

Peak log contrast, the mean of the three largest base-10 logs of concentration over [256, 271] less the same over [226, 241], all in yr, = -0.142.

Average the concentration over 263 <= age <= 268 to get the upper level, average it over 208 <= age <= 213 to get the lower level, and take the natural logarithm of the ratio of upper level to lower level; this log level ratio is -0.62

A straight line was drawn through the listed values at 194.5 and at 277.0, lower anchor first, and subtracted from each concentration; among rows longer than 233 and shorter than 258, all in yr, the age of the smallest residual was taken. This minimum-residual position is 257.0 yr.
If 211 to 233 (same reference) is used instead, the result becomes 219.5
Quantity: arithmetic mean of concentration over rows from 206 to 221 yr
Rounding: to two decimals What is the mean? 6.11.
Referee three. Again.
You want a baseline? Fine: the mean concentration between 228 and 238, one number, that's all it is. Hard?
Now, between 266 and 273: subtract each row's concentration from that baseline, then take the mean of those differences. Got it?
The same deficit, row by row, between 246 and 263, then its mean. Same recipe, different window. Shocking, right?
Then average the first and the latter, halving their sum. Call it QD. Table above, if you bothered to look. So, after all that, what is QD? 2.1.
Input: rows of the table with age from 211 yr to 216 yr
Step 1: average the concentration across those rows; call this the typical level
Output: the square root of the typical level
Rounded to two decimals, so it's 2.45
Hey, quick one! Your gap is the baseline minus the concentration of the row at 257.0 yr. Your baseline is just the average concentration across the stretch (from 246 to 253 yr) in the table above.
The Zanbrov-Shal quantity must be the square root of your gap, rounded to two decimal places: 0.59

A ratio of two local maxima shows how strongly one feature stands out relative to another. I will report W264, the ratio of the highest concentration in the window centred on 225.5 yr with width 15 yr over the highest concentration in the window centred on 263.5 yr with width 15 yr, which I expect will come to 1.19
